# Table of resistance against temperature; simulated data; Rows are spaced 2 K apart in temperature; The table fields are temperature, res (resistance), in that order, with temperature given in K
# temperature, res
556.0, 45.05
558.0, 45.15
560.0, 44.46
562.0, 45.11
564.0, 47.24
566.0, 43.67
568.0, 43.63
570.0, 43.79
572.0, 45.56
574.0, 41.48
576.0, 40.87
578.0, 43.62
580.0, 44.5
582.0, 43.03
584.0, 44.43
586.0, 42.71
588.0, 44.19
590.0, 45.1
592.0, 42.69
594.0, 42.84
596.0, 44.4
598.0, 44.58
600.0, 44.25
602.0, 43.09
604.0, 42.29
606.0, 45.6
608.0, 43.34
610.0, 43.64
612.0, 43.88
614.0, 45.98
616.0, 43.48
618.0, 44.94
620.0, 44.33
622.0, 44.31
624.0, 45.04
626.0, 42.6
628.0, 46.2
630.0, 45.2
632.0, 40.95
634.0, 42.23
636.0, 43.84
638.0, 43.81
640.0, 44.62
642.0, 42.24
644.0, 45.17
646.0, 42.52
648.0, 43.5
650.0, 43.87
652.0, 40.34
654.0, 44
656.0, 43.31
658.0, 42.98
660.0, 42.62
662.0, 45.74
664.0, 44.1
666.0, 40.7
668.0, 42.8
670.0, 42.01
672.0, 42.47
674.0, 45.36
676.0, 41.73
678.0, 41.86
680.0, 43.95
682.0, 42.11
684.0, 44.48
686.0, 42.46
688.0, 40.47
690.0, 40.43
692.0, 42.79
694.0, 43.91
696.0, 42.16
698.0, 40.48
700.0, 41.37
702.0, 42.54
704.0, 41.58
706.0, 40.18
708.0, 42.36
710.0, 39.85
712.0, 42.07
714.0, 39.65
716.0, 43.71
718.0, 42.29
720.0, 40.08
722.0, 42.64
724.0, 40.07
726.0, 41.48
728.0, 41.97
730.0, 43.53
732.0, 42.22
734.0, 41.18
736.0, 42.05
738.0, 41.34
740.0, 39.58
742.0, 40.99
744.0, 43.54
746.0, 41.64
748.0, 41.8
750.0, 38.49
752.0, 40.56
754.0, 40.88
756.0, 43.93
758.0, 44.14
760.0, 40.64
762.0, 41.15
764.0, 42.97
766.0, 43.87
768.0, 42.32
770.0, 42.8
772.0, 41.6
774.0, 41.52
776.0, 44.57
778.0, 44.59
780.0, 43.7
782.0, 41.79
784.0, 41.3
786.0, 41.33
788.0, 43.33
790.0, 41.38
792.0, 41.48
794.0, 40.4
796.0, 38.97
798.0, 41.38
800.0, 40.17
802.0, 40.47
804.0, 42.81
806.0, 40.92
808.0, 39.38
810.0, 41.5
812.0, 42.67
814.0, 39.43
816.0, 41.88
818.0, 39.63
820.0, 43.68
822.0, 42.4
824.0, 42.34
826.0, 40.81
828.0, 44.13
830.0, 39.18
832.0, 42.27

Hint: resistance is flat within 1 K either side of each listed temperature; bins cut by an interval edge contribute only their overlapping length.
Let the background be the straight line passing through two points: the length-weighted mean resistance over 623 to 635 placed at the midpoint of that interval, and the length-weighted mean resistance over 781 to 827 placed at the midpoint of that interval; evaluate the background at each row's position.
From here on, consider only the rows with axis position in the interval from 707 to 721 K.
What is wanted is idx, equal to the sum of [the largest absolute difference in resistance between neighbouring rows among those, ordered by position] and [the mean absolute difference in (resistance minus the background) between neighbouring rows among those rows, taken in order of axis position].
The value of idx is 6.52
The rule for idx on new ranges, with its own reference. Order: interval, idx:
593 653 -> 5.82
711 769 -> 5.77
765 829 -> 5.58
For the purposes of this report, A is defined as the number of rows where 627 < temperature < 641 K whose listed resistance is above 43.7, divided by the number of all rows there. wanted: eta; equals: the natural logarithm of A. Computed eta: -0.3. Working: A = 0.7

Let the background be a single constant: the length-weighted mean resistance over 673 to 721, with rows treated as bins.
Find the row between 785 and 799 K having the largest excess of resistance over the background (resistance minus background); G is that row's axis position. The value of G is 788.0 K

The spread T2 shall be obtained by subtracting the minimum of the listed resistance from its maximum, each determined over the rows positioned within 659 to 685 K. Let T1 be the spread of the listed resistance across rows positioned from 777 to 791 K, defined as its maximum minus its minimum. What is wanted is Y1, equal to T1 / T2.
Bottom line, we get 0.65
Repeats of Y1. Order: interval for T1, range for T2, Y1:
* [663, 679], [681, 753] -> 0.78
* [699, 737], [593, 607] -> 1.23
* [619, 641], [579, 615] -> 1.42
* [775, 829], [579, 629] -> 1.44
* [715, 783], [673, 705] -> 1.24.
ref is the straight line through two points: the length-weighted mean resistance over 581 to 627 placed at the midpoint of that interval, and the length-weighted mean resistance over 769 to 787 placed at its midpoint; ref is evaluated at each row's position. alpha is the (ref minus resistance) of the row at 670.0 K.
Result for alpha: 1.4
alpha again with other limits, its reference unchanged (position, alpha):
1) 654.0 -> -0.4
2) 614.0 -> -2.1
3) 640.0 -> -1.0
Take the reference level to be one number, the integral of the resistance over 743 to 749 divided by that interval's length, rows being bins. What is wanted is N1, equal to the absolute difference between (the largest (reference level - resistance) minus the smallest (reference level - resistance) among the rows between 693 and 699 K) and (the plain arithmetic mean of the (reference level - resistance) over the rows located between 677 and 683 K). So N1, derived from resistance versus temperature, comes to 3.7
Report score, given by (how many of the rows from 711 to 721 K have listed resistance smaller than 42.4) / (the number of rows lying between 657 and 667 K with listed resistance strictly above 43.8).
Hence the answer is 2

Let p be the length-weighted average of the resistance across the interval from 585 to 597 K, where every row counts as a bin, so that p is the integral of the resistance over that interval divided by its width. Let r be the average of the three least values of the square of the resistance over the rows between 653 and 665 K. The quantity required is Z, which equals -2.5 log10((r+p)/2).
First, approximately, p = 43.7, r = 1847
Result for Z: -7.44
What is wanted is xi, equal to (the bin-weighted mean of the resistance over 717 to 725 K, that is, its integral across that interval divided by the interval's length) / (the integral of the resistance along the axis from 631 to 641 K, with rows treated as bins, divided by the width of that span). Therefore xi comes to 0.96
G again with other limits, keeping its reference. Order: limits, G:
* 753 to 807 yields 778.0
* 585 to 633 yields 628.0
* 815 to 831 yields 828.0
